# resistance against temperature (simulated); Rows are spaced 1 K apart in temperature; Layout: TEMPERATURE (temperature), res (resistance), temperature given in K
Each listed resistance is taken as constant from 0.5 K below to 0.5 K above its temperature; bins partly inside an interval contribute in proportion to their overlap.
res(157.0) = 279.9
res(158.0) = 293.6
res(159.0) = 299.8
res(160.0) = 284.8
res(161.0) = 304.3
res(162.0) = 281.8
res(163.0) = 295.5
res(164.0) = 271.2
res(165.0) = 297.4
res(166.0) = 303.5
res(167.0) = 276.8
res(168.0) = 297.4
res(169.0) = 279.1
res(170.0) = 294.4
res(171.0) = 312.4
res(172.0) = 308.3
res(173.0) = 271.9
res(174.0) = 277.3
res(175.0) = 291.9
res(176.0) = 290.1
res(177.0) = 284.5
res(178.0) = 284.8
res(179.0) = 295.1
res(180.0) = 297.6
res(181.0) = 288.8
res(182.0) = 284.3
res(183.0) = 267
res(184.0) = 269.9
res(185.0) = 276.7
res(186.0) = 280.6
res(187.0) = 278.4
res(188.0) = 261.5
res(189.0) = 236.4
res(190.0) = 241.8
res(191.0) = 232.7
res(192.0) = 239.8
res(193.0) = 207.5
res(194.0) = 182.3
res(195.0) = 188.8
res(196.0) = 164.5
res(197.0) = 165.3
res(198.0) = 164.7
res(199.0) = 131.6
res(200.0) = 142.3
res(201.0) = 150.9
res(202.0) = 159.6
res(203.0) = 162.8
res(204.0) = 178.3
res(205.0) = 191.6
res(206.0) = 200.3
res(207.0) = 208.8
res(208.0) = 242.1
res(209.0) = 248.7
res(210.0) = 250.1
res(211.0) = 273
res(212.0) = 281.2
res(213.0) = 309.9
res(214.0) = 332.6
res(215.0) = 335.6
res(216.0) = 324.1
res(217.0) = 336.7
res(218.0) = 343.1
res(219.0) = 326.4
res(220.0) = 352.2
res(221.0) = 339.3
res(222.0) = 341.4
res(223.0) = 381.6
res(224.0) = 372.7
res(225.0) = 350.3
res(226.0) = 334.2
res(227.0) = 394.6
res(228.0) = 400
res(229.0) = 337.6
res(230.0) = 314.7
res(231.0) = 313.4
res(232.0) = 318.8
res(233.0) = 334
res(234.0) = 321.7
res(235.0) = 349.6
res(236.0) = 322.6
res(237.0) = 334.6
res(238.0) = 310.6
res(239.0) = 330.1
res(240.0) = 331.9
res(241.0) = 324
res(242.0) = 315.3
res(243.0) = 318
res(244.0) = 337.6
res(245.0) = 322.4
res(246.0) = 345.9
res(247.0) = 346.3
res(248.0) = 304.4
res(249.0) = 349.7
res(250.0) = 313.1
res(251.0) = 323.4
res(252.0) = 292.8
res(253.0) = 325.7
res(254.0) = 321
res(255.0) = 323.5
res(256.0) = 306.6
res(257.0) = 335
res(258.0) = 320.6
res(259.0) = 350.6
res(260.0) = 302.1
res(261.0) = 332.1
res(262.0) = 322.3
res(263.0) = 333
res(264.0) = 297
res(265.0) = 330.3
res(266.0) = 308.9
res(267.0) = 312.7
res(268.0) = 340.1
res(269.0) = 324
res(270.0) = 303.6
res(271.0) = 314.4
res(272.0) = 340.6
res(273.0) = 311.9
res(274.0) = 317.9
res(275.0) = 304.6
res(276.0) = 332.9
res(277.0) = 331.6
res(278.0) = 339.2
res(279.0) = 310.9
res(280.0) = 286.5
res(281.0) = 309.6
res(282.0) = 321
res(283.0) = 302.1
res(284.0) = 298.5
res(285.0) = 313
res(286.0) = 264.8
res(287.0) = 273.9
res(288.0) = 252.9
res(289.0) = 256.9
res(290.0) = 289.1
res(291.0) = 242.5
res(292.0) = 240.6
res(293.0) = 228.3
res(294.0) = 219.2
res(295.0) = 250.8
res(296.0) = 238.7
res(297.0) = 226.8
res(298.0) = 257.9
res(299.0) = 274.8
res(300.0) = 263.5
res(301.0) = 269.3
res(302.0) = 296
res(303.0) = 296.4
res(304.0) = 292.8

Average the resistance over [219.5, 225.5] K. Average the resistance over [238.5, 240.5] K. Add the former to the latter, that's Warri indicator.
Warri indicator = 687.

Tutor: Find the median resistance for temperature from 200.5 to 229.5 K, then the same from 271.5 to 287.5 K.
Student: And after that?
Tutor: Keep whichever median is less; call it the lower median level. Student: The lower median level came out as 311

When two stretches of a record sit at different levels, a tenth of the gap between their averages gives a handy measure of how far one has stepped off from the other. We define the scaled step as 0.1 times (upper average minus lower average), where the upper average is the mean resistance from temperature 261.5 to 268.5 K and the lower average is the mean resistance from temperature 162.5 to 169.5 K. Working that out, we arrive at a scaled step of 3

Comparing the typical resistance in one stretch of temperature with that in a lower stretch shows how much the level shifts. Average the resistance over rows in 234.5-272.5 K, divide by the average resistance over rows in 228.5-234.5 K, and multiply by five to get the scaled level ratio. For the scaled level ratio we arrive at 5.0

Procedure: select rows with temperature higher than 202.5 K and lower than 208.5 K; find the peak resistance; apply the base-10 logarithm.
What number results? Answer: 2.38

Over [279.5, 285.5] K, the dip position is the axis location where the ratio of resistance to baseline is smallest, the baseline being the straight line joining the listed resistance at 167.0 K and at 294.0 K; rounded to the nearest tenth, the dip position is 280.0 K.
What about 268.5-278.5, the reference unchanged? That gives 270.0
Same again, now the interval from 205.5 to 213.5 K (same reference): 206.0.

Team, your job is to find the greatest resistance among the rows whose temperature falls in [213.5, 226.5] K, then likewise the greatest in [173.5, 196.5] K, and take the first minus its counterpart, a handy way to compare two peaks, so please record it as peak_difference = 84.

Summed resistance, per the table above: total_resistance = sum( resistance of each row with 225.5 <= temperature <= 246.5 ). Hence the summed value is 7012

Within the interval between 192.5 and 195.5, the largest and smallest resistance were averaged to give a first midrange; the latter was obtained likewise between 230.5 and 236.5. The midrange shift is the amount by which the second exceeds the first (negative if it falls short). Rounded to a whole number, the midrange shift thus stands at 137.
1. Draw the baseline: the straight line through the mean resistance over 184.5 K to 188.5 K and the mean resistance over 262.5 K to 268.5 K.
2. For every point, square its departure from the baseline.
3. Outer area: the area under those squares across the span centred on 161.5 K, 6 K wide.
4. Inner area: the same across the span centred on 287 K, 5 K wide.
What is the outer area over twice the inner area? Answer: 0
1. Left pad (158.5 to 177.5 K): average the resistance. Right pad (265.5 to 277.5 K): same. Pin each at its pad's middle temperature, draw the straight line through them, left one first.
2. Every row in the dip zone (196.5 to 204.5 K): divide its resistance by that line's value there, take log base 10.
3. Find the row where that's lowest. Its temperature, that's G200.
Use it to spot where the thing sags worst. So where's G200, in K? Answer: 199.0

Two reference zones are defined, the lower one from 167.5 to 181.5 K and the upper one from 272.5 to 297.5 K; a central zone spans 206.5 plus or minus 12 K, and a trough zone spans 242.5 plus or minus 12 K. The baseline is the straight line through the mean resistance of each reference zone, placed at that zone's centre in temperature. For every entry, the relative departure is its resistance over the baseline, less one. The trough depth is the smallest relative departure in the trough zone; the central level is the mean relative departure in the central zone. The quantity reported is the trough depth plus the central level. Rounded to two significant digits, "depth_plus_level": -0.18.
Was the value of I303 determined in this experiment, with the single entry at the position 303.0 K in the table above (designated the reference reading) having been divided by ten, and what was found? 29.6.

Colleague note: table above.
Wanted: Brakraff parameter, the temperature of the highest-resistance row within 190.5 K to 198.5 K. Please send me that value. 192.0 K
